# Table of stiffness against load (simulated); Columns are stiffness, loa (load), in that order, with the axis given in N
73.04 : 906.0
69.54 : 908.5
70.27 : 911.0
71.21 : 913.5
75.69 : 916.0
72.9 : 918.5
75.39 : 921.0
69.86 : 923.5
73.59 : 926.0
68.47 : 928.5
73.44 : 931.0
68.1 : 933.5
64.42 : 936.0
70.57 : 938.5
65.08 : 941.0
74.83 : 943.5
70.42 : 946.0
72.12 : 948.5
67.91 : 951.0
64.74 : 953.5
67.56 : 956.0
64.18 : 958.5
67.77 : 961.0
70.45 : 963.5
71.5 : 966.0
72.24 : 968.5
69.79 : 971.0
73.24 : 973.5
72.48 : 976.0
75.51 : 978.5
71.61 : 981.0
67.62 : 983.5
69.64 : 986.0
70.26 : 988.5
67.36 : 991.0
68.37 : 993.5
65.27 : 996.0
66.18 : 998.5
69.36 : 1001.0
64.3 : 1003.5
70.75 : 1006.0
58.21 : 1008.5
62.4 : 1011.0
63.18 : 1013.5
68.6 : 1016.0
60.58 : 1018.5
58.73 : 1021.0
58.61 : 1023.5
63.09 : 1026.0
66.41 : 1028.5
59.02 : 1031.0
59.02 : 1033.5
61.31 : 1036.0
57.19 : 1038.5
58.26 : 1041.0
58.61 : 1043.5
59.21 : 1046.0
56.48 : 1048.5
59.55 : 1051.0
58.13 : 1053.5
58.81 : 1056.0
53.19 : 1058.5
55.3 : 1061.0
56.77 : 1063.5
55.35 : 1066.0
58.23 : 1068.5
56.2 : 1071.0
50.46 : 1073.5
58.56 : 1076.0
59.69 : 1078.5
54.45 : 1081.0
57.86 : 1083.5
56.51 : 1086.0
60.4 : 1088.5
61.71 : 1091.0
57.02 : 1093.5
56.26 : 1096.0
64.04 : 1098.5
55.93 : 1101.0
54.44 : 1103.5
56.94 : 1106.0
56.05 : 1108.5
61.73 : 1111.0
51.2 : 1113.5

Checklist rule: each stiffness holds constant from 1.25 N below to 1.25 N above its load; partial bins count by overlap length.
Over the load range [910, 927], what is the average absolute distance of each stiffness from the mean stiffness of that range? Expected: 1.9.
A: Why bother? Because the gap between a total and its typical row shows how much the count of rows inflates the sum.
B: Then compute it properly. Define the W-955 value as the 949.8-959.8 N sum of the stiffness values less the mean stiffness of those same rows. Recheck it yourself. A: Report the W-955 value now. 198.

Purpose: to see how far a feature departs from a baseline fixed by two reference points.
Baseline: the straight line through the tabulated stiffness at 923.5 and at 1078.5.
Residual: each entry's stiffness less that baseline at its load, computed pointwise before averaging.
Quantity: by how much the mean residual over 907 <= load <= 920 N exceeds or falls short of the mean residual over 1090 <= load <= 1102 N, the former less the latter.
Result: 1.0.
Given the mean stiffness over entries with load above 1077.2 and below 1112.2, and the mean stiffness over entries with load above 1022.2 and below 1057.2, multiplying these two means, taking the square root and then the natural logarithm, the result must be 4.074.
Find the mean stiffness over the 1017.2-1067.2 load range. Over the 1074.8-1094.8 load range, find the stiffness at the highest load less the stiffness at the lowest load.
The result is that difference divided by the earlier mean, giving -0.03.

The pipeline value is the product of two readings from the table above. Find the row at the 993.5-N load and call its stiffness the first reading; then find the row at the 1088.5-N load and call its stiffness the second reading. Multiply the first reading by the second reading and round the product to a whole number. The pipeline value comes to 4130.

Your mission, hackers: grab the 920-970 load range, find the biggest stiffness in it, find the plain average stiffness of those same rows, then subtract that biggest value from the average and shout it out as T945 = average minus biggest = -5.8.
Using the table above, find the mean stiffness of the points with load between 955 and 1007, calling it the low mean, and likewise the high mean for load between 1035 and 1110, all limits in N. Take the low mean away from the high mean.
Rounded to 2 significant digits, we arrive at -12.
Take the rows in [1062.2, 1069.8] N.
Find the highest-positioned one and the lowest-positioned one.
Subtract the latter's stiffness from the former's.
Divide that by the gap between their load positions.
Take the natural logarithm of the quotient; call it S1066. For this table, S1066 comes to -1.23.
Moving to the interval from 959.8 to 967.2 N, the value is -0.29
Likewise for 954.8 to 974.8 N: -1.13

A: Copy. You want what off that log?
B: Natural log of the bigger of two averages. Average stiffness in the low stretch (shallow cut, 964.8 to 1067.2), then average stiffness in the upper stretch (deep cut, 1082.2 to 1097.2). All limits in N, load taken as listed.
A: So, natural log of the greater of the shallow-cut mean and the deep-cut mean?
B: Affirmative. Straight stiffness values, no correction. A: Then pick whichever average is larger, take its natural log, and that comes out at 4.15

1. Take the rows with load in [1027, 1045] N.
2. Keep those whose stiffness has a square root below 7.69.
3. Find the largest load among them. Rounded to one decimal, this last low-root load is 1043.5 N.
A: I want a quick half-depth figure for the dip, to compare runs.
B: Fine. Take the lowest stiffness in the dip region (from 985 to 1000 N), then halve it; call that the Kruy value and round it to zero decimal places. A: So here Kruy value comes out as 33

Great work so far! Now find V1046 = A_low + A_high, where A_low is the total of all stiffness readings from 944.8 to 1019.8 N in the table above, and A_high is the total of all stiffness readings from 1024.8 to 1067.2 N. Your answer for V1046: 3039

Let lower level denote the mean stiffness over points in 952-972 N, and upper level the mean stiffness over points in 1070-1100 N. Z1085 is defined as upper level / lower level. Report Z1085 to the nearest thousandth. 0.843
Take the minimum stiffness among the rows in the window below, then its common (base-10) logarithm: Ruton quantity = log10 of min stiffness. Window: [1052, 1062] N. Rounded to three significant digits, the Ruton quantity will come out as 1.73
